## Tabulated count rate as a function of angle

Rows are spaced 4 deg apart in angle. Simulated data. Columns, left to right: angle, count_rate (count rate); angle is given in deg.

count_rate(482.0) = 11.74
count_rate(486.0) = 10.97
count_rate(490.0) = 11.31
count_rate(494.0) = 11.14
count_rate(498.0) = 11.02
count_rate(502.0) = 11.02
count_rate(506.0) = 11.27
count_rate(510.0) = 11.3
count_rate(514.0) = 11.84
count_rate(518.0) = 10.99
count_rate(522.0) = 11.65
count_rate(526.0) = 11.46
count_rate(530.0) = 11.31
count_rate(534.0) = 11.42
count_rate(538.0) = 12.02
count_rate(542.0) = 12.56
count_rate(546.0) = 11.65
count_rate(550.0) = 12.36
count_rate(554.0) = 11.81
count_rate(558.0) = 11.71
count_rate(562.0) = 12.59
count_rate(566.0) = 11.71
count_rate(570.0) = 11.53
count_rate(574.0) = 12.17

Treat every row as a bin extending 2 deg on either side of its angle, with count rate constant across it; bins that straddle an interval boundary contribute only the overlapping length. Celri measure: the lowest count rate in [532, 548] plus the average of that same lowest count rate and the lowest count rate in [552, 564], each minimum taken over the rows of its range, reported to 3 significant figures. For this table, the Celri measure 23.0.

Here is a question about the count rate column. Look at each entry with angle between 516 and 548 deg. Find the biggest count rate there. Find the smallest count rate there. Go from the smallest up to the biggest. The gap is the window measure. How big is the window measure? 1.6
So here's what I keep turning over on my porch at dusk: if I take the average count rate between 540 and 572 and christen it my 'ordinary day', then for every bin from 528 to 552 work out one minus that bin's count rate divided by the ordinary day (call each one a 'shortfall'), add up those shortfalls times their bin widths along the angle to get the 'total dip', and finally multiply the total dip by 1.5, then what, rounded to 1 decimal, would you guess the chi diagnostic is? 0.3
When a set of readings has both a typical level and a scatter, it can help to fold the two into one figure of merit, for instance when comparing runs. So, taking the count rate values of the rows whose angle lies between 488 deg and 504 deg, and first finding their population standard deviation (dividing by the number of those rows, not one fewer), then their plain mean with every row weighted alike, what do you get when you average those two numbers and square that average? 32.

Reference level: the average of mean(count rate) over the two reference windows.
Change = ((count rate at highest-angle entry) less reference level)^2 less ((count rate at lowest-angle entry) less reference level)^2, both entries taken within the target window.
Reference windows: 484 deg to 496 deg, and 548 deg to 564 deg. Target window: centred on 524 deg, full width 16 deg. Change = -0.3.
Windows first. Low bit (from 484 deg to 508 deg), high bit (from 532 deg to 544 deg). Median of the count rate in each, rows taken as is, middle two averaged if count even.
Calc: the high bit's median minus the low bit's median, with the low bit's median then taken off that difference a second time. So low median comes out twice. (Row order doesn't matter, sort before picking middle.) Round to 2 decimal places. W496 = -10.14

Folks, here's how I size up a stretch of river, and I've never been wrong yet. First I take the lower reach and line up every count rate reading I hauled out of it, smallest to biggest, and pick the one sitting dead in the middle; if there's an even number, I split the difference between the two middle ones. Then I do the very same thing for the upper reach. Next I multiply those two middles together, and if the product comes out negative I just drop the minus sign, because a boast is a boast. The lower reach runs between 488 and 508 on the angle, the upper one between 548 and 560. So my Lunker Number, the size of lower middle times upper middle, 132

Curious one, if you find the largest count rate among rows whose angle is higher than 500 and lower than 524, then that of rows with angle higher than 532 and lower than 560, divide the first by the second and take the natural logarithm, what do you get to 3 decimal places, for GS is -0.059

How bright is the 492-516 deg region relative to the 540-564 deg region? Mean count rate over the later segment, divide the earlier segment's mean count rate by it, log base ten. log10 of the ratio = -0.032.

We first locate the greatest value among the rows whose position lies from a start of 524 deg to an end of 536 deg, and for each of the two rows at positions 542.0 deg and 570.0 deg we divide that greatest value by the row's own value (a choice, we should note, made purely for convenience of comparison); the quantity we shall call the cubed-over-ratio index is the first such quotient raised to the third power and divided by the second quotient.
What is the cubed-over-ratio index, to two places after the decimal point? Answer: 0.76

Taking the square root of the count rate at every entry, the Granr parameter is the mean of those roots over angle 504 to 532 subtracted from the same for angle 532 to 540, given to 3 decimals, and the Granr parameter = 0.047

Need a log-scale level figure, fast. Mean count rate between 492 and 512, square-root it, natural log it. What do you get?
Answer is 1.21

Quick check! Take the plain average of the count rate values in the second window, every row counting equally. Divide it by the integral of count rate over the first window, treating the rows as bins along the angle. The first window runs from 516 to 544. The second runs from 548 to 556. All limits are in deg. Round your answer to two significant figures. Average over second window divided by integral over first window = 0.037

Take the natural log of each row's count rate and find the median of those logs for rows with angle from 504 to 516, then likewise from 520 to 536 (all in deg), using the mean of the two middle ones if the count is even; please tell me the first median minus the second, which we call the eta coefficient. -0.012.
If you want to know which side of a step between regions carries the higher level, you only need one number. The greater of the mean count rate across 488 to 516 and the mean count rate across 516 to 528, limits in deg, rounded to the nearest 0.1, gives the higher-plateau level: 11.4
